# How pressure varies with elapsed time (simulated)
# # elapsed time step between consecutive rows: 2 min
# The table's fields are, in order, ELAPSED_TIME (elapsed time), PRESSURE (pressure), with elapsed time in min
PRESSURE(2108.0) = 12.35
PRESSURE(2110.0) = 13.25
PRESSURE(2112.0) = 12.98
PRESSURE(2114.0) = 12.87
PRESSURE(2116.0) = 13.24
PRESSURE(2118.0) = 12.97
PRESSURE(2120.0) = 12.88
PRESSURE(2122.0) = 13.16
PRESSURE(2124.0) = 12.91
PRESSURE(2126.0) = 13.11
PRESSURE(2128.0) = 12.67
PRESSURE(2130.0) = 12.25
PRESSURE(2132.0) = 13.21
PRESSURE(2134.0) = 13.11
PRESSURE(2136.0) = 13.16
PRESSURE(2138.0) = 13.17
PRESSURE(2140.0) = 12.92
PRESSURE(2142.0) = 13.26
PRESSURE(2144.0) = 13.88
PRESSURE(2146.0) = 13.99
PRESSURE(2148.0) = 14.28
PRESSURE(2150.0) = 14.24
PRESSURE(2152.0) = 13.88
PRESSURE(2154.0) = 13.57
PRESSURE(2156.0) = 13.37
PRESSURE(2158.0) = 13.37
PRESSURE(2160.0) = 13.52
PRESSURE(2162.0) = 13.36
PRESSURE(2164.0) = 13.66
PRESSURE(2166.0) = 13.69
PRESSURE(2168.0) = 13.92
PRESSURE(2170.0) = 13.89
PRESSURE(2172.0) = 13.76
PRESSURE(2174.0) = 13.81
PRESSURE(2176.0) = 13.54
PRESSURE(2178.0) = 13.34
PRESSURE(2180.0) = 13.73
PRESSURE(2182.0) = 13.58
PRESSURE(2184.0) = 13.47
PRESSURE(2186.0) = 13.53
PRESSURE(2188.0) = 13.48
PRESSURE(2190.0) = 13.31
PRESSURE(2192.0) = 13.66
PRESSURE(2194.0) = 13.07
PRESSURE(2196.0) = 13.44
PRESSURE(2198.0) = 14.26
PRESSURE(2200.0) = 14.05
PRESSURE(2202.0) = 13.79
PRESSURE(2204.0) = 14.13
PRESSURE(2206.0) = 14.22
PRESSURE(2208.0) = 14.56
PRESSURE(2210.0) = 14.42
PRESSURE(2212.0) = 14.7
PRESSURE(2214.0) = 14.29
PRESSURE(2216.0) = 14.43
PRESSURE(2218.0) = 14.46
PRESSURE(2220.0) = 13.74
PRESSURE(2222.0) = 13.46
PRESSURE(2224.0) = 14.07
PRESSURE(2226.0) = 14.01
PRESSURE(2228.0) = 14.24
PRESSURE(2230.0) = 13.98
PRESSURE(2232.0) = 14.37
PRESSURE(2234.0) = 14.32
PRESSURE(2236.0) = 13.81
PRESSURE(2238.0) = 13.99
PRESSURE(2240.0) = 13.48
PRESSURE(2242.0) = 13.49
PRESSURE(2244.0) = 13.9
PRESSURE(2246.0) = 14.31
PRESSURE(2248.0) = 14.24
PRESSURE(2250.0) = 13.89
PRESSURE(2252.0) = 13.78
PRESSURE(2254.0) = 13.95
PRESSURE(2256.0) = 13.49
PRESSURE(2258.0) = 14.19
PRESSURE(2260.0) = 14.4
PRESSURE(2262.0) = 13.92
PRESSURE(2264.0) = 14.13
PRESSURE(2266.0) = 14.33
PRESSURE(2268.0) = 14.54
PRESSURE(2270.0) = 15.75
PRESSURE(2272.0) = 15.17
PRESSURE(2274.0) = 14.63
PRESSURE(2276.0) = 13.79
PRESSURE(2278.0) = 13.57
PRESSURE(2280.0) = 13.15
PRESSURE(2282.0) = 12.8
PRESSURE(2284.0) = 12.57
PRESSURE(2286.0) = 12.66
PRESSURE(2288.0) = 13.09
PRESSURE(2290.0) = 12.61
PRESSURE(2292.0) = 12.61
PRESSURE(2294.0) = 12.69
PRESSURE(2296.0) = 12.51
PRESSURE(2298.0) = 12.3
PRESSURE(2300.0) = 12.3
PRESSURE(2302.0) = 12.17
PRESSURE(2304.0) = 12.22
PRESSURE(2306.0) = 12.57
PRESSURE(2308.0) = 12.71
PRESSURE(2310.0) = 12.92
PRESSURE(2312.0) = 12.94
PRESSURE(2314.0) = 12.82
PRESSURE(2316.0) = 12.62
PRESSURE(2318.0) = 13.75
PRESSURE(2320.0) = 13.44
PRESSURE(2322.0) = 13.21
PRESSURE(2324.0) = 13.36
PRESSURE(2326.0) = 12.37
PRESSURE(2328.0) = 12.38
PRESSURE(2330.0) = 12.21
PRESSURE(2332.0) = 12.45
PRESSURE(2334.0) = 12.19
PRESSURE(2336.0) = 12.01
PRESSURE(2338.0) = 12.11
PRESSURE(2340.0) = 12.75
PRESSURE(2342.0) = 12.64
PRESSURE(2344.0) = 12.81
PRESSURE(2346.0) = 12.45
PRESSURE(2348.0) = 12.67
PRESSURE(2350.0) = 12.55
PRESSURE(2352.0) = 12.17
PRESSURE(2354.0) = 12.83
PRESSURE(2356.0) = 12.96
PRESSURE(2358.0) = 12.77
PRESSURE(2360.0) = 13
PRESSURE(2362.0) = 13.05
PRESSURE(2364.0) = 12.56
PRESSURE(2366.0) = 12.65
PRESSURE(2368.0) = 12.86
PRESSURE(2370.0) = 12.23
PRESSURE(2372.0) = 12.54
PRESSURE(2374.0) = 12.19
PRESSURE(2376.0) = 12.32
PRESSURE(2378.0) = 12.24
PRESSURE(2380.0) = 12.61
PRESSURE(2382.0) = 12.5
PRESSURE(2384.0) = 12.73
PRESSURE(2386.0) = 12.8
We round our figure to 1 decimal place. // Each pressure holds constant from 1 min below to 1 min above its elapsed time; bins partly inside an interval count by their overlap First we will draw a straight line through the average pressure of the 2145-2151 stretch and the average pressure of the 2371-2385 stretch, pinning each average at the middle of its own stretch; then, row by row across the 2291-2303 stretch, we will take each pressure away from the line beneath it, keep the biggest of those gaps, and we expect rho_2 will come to 0.8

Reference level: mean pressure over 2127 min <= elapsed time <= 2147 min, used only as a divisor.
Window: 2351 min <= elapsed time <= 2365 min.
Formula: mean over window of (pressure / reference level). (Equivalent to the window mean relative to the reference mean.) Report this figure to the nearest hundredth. 0.97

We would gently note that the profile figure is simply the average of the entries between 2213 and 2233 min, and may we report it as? 14.1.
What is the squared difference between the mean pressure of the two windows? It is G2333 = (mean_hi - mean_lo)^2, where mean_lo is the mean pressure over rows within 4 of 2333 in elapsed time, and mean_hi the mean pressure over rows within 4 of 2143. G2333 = 1.68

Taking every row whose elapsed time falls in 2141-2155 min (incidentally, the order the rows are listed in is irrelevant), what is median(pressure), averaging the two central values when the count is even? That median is 13.9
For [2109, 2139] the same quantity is 13.1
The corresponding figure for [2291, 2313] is 12.6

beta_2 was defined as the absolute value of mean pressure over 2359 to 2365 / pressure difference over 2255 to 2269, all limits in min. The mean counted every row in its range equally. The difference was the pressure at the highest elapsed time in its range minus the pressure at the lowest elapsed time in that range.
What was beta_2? 12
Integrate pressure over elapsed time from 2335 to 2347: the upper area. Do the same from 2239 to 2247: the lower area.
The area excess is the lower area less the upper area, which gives -39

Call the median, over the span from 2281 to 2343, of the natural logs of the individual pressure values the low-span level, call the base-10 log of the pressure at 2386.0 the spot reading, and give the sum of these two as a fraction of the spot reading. 3.29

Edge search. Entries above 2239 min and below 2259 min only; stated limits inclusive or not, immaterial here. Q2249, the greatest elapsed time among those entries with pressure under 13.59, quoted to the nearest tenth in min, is 2256.0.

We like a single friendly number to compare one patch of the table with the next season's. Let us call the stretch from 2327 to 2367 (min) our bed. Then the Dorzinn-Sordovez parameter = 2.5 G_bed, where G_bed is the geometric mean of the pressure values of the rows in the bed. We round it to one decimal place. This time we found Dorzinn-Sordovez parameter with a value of 31.4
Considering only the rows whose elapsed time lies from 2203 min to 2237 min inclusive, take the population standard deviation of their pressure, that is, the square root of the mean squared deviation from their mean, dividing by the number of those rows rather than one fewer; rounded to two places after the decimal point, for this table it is 0.31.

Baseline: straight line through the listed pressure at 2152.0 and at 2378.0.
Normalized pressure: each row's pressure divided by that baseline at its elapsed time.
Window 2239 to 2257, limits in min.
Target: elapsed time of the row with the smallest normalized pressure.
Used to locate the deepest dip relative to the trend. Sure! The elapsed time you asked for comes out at 2240.0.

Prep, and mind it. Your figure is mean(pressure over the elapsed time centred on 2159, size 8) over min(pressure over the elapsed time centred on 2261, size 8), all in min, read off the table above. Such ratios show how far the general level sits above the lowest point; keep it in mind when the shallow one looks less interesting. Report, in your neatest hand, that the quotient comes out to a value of 0.96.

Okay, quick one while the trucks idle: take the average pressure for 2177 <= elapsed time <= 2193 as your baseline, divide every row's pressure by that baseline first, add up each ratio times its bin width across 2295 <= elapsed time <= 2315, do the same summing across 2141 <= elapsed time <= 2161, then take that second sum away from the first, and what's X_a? -1.76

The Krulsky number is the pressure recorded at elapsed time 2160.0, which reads 13.52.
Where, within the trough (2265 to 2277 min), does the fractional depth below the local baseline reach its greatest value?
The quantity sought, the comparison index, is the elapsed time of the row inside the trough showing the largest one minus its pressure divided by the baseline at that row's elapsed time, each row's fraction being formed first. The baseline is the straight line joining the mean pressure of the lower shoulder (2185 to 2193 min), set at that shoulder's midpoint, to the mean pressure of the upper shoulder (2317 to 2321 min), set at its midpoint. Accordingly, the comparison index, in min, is 2276.0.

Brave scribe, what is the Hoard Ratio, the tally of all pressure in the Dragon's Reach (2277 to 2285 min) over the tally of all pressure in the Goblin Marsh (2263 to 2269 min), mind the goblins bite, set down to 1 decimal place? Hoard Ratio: 1.2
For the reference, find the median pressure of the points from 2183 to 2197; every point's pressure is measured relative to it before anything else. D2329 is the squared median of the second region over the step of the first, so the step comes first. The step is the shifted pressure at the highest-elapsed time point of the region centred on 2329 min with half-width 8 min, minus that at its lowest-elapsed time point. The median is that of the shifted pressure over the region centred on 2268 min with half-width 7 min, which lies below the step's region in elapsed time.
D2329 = -1.0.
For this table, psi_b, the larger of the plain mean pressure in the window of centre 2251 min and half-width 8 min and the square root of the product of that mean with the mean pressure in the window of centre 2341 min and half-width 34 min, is 14.0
